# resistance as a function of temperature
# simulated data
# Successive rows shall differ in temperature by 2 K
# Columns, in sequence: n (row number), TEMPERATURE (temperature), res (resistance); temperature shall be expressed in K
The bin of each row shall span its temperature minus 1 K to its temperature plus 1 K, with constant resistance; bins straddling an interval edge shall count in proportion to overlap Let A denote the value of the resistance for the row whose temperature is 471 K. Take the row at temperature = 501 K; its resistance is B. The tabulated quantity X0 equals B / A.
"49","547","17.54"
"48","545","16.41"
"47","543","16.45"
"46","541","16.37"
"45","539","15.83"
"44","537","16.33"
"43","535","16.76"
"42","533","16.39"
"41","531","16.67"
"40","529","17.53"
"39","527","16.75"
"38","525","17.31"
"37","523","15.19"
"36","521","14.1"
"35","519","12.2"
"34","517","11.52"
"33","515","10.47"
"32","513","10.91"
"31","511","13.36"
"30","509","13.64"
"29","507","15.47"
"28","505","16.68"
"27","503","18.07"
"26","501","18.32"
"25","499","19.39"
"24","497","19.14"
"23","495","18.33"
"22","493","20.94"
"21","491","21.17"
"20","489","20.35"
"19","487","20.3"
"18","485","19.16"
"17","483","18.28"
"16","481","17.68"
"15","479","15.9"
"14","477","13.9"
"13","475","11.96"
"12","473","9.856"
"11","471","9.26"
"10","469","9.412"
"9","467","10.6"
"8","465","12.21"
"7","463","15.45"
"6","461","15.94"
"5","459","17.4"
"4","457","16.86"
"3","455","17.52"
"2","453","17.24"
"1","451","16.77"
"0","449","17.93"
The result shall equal 2.0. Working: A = 9.26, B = 18.32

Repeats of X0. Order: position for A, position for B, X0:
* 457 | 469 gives 0.6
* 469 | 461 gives 1.7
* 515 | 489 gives 1.9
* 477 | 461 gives 1.1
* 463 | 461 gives 1.0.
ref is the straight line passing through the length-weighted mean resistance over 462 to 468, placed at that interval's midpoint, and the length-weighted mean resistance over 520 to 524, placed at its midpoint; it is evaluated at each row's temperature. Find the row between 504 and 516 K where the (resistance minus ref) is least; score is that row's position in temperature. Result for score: 515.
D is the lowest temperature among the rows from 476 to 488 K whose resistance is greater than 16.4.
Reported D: 481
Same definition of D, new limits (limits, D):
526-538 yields 527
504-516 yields 505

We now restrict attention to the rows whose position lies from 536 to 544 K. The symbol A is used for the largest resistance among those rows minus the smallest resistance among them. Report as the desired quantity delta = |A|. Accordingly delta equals 0.6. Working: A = 1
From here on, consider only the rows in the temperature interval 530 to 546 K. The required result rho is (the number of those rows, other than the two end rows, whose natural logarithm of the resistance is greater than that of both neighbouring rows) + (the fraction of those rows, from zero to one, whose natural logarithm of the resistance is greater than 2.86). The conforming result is 2.0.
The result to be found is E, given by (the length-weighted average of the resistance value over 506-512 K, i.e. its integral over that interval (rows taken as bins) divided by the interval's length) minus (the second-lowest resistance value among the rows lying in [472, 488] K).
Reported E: 2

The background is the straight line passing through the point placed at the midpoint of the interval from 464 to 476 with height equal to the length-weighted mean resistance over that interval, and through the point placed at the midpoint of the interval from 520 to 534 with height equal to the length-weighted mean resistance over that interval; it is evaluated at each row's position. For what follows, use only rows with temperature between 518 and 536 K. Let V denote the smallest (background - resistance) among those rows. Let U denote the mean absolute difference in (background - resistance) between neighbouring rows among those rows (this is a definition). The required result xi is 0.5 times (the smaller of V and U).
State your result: -1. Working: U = 0.9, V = -1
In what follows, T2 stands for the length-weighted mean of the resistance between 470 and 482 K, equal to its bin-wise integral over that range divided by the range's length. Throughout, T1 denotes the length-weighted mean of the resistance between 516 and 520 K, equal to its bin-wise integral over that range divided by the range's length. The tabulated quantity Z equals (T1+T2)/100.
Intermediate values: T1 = 12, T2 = 13.1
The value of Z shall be 0.25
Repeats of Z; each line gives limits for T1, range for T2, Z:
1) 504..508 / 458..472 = 0.29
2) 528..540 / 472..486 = 0.32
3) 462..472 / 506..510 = 0.26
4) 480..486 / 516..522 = 0.31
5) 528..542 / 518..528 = 0.32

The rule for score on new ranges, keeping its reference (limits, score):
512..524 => 515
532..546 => 539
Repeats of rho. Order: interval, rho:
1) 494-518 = 1.4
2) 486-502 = 3.0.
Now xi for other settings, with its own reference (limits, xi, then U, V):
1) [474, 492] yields -4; 1.0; -9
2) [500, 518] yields -2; 1.3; -5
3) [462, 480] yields -3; 1.6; -6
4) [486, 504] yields -4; 0.8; -9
